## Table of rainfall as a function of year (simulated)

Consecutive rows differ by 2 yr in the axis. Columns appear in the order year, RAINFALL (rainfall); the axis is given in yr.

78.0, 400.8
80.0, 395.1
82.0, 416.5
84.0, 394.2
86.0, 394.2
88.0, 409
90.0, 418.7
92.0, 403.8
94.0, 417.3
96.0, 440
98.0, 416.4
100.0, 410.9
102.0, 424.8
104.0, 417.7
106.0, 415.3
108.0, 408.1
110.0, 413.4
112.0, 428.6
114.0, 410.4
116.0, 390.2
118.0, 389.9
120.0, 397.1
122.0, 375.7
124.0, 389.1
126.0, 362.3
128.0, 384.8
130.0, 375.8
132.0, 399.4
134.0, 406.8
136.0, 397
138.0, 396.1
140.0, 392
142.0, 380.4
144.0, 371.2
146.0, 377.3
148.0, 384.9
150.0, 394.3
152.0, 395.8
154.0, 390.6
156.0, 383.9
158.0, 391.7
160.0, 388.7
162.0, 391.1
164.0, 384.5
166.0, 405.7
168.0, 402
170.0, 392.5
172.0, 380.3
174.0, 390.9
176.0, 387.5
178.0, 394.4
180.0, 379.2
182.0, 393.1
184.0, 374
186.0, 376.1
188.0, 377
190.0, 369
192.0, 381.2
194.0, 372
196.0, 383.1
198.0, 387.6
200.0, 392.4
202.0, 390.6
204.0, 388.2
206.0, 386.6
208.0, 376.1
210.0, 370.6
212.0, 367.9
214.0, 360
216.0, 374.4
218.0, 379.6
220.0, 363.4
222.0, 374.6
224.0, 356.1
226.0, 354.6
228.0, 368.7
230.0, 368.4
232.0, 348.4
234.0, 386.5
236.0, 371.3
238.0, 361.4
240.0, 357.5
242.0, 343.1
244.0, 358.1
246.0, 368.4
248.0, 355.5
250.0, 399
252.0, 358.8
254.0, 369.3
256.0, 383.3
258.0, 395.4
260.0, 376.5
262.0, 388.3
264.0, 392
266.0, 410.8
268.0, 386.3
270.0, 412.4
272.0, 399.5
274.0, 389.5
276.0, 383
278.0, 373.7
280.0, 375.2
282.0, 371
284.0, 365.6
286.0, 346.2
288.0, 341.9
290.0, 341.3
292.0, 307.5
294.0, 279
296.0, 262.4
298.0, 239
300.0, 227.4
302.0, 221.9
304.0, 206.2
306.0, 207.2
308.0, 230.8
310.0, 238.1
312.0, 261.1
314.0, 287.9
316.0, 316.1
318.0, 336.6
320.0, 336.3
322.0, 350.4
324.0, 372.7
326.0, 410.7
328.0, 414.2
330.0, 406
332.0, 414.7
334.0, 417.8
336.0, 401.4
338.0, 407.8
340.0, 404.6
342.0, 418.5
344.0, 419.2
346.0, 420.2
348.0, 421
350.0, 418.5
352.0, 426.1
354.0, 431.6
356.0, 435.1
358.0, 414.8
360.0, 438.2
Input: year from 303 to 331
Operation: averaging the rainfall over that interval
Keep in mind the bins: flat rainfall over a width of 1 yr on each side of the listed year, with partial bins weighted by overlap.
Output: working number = 312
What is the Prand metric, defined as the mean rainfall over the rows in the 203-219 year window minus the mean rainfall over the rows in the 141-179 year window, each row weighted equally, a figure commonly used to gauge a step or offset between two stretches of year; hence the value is -13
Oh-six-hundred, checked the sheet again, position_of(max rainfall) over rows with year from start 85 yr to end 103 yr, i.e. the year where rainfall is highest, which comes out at 96.0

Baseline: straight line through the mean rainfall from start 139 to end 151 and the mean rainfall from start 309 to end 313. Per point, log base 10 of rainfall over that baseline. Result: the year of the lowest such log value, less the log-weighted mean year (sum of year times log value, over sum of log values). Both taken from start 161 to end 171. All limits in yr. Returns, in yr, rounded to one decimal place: -2.5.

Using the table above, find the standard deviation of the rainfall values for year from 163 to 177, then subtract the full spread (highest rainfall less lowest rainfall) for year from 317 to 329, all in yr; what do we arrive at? -69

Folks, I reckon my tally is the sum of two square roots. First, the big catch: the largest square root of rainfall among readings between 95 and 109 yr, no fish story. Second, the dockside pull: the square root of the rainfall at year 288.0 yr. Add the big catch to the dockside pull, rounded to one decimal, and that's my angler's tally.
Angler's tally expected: 39.5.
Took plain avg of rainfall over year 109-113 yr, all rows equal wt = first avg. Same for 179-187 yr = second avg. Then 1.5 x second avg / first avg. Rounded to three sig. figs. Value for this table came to 1.36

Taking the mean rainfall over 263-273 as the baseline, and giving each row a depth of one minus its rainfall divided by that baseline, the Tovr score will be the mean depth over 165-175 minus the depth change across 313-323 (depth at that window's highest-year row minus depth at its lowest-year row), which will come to 0.17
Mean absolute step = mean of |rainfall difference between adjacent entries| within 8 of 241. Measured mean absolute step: 12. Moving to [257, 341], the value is 14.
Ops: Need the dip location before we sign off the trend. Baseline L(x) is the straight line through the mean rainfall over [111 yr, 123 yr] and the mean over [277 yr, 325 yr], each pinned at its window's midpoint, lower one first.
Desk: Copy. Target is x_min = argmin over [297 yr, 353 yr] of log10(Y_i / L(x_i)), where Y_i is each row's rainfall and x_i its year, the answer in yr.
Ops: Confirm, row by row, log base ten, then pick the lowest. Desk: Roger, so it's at 304.0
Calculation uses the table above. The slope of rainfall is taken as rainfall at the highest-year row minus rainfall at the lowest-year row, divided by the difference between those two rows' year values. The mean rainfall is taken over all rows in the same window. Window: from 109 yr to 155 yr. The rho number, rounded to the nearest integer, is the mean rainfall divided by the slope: -755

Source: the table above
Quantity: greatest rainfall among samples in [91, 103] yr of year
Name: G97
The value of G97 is 440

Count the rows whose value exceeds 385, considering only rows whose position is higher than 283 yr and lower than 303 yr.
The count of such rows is 0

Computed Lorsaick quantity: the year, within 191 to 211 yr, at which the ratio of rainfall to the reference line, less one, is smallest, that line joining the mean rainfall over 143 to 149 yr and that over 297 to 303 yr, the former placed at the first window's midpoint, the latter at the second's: 194.0 yr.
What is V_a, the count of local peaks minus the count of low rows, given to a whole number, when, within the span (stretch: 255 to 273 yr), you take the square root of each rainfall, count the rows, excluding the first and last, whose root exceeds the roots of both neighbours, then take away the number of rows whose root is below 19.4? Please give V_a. 3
